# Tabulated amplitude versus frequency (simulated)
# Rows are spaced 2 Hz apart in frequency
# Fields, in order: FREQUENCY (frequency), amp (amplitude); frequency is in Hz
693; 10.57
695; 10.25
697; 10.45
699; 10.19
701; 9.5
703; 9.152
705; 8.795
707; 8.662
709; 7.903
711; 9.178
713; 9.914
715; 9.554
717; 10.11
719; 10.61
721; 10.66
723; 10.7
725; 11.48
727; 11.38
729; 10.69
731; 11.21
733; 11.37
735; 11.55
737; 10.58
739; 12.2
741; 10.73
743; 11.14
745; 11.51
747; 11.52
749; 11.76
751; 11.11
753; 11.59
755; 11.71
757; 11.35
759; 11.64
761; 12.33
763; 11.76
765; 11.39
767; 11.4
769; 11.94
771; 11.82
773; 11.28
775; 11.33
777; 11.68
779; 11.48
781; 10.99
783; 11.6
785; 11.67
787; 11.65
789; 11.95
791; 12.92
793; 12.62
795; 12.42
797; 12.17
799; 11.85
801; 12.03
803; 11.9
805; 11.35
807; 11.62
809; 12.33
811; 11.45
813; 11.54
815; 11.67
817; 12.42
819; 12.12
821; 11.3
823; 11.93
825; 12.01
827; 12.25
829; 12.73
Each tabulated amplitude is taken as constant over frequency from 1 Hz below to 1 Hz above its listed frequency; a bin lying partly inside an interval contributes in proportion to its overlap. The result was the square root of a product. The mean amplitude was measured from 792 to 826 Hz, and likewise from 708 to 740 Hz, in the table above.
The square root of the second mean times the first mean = 11.2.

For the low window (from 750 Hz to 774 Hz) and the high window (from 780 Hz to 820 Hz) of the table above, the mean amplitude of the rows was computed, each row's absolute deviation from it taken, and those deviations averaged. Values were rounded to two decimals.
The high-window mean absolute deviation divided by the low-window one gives 1.46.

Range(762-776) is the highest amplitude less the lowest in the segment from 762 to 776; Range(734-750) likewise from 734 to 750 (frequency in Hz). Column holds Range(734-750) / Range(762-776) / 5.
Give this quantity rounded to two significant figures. 0.49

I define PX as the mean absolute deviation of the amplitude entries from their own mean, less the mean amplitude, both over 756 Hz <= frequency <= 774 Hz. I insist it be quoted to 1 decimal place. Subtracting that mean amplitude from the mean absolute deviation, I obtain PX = -11.4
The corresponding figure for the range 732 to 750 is -11.0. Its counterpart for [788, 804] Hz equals -11.9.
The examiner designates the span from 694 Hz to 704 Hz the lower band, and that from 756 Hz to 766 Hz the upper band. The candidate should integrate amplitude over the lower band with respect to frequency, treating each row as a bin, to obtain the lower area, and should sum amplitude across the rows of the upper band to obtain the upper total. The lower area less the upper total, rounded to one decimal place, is 40.6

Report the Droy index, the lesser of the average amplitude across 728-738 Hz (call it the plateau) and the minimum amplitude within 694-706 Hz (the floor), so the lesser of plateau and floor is 8.8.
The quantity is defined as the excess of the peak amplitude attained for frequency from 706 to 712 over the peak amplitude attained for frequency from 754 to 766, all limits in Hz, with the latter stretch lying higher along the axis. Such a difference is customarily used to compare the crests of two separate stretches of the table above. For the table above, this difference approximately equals -3.2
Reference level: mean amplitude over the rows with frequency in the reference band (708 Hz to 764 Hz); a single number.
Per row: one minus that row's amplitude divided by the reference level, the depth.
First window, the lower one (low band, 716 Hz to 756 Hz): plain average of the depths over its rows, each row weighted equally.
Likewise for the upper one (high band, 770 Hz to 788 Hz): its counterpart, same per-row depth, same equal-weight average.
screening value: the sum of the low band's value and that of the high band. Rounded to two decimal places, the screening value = -0.07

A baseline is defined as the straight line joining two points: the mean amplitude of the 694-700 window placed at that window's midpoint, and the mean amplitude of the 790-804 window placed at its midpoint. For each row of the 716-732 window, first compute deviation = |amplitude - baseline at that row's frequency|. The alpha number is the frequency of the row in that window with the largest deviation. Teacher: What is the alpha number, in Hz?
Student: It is 725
